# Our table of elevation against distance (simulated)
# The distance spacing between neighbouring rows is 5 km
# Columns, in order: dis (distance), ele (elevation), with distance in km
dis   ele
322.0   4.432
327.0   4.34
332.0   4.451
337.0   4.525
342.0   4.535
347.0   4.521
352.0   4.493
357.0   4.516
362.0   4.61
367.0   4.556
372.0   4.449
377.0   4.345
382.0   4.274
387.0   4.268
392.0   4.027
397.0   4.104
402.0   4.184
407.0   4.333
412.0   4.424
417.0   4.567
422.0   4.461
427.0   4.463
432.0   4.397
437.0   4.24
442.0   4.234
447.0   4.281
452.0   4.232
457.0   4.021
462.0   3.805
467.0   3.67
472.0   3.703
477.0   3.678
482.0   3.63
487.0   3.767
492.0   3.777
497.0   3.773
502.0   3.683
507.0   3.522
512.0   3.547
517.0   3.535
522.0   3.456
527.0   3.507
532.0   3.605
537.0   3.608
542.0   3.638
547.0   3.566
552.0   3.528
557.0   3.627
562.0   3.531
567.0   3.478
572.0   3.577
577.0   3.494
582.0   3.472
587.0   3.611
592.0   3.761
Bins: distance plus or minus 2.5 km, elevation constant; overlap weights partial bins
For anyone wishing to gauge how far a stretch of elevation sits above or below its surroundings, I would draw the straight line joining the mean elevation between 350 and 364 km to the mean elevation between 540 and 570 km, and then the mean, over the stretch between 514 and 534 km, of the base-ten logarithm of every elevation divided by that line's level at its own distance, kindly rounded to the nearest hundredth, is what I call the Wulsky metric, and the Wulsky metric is -0.02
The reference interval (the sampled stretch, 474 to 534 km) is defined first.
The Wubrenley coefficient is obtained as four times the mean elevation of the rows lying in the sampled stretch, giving 14.5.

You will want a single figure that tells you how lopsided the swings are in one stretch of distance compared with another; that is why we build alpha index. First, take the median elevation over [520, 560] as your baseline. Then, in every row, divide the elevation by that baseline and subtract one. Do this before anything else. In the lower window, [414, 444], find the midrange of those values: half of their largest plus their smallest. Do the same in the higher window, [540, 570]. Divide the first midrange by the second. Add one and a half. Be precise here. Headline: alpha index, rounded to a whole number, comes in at -28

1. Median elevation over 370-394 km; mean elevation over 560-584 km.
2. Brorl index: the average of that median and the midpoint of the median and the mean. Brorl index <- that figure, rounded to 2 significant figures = 4.1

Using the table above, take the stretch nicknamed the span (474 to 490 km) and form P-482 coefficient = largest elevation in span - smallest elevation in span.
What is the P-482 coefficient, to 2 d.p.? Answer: 0.14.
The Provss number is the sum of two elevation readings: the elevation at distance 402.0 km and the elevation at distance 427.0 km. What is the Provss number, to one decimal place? 8.6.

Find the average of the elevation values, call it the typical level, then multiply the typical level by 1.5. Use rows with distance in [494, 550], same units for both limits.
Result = 5.38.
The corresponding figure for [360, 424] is 6.53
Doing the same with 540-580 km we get 5.33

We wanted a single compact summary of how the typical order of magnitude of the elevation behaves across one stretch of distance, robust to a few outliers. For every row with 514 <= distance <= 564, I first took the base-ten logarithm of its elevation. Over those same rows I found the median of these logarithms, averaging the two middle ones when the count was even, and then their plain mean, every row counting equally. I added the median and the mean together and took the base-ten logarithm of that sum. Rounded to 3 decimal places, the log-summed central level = 0.042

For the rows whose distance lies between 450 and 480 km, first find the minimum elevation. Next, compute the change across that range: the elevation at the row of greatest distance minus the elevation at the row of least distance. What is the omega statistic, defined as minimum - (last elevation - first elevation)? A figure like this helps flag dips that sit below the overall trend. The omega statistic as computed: 4.2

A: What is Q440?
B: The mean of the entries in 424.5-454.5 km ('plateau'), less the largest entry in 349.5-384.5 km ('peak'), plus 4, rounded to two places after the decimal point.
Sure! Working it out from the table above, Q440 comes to 3.70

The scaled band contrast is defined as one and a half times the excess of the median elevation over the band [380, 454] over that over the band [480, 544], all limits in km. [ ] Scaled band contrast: 1.0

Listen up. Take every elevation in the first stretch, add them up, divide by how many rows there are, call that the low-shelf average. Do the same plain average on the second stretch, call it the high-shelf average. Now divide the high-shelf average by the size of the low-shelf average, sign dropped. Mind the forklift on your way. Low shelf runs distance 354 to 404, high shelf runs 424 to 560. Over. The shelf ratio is 0.876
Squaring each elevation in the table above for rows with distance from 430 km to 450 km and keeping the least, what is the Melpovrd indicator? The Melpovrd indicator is 17.9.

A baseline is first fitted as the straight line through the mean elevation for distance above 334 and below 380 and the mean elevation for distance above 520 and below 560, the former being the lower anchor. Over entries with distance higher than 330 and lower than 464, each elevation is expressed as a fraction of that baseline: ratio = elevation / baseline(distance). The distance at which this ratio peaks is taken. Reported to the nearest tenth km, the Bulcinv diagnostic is 417.0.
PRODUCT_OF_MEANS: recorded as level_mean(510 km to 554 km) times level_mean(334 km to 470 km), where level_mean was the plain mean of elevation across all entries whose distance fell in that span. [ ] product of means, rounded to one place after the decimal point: 15.3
